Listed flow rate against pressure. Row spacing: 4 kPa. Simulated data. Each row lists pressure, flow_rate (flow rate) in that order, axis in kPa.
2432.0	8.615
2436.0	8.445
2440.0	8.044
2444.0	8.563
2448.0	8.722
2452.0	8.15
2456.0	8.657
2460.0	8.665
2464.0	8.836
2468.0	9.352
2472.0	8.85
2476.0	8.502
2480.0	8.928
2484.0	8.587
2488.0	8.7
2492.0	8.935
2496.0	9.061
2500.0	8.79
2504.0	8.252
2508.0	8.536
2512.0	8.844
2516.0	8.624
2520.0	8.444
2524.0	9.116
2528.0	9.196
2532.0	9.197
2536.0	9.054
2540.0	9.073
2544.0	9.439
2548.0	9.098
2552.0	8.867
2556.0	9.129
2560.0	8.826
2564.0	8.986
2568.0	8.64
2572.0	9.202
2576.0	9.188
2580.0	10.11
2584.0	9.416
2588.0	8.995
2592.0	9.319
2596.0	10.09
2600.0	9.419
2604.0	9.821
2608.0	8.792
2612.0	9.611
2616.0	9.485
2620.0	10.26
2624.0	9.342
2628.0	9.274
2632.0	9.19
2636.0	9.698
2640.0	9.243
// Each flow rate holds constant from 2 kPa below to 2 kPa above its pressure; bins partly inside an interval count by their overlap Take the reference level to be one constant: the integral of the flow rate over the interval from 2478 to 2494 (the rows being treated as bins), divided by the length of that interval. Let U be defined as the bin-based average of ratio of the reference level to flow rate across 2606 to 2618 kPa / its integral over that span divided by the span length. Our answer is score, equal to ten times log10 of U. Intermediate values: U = 0.95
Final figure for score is -0.2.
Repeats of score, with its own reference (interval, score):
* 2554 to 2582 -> -0.2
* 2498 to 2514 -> 0.1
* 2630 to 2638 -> -0.3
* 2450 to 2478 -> 0.0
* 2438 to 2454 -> 0.2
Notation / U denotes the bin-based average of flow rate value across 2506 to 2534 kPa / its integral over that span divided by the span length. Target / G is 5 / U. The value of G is 0.565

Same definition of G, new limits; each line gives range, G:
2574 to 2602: 0.526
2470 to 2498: 0.569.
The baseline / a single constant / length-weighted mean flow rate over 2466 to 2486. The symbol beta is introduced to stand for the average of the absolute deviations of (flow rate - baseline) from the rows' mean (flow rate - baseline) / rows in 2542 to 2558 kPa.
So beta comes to 0.15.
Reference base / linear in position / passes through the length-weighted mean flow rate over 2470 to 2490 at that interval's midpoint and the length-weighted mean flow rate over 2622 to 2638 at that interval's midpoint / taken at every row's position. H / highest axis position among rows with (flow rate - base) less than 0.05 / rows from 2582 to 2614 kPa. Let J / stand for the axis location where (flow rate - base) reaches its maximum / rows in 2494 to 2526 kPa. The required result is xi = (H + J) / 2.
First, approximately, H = 2608.0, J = 2496.0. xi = 2552 kPa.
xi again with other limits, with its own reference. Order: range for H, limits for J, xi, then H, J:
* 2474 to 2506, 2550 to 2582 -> 2542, 2504.0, 2580.0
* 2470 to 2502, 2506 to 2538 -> 2514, 2500.0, 2528.0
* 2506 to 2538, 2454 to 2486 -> 2494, 2520.0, 2468.0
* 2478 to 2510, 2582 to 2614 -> 2552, 2508.0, 2596.0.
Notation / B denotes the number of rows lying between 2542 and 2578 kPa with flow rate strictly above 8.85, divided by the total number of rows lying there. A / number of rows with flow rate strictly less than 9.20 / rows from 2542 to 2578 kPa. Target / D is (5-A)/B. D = -3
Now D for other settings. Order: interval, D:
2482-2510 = -7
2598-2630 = 5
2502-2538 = -9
